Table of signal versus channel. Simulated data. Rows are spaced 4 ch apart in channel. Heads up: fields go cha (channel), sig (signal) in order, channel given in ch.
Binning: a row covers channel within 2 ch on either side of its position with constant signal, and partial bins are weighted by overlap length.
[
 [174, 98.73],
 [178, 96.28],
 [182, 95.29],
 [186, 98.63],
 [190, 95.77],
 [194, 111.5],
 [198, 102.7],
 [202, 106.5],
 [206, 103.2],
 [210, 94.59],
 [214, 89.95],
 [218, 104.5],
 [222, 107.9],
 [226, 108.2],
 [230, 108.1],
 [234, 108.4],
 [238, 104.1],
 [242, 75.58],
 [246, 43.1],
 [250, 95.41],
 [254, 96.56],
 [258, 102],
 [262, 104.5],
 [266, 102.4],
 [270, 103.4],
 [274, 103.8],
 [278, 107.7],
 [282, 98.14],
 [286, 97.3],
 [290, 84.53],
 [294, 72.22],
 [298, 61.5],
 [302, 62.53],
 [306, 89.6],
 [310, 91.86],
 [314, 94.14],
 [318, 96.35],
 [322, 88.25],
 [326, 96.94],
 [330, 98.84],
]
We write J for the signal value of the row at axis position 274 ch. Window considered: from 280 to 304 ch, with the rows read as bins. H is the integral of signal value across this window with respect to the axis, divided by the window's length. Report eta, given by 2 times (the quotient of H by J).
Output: 1.5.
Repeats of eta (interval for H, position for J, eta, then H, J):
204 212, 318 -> 2.1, 99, 96.35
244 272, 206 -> 1.8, 92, 103.2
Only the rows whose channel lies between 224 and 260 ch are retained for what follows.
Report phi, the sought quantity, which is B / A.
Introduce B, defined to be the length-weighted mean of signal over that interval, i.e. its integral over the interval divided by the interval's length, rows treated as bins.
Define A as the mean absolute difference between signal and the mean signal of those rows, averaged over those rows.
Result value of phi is 6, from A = 15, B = 93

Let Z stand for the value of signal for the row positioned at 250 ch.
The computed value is 95.41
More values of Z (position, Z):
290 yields 84.53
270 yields 103.4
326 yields 96.94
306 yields 89.6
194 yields 111.5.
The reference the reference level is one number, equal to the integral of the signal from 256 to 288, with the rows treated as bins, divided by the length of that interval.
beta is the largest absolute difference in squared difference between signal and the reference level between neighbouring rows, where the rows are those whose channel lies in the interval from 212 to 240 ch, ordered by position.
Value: 151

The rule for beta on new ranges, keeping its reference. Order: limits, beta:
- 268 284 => 26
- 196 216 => 94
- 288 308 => 1426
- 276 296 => 592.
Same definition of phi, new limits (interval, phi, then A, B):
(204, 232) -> 18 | 6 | 102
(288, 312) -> 7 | 12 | 77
